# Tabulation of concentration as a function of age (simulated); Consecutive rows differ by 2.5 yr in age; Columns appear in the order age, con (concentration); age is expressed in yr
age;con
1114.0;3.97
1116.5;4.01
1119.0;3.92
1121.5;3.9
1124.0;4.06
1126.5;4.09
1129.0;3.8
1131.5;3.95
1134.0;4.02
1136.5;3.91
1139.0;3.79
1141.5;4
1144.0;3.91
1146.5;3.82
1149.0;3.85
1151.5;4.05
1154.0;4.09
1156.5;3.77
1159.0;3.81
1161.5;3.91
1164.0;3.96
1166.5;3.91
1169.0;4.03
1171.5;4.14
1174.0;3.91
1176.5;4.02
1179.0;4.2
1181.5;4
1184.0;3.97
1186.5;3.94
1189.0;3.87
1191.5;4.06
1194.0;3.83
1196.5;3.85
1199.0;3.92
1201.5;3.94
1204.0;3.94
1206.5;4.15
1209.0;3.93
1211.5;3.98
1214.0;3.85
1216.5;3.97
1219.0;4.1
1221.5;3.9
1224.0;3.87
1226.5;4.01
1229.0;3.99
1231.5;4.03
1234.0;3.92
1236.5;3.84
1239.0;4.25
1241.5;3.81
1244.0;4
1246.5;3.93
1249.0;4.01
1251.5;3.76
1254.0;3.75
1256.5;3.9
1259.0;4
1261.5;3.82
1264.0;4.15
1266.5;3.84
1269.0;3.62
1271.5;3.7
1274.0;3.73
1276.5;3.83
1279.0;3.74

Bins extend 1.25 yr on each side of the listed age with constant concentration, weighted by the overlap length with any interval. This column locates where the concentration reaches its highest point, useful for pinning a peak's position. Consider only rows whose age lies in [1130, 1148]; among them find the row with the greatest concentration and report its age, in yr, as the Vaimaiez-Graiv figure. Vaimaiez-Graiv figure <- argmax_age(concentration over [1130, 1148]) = 1134.0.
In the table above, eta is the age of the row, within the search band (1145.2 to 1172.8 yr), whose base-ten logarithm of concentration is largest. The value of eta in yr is 1171.5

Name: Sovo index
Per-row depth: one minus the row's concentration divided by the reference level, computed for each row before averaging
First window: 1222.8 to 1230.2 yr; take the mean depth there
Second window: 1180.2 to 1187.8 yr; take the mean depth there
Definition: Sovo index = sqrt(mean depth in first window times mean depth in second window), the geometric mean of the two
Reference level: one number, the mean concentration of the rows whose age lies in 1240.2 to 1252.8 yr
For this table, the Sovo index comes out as 0.0156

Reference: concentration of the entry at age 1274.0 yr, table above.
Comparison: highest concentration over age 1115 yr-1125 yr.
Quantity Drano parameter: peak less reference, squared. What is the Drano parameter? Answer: 0.11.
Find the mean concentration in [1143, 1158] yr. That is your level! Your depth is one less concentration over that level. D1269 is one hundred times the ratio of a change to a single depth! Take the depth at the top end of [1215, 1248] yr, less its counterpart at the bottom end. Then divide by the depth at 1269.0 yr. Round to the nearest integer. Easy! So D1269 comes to 14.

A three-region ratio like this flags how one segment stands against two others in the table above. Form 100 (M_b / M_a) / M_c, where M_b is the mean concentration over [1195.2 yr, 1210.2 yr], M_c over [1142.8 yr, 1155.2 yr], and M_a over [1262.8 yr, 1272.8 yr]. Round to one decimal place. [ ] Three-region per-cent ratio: 26.2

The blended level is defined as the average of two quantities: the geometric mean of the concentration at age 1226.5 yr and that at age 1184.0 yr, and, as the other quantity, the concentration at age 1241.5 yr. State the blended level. 3.90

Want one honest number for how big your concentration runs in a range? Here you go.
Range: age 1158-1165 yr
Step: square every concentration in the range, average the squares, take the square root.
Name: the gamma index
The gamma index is 3.89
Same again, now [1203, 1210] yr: 4.01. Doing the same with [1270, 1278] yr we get 3.75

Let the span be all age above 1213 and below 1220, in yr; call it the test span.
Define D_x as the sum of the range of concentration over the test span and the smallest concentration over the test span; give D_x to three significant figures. 4.10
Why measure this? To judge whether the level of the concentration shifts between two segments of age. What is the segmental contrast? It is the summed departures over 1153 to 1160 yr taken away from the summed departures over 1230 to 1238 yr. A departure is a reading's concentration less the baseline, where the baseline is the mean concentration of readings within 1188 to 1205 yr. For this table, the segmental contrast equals 0.12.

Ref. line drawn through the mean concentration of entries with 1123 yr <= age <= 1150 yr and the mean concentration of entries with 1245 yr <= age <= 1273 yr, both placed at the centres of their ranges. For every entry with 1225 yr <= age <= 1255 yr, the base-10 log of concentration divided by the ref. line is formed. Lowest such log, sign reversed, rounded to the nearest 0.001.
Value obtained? 0.013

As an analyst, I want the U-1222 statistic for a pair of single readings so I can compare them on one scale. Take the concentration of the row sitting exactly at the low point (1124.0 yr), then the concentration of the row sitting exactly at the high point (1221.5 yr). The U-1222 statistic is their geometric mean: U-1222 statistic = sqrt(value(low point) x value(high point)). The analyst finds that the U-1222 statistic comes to 3.98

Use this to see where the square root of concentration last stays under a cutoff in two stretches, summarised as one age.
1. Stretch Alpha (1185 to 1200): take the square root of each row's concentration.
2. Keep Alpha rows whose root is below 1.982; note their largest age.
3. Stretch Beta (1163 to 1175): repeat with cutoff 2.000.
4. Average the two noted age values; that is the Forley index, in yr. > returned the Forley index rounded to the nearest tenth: 1186.5 yr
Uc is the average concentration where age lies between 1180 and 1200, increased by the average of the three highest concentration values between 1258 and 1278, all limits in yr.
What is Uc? 7.93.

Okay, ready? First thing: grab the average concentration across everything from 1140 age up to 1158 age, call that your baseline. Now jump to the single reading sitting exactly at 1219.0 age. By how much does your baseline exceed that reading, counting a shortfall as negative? -0.2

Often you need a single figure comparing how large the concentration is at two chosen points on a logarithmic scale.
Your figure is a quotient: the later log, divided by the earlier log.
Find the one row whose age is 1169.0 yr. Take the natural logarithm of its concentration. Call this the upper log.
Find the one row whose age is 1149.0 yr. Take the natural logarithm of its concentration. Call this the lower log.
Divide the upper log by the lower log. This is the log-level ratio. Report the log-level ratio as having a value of 1.03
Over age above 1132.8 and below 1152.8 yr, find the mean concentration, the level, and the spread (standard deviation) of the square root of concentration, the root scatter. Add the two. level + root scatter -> 3.94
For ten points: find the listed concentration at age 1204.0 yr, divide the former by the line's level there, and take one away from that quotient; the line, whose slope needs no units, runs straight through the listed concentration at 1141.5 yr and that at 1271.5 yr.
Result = 0.02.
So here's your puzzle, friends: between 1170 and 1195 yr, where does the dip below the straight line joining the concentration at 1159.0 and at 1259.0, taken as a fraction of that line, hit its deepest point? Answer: 1194.0 yr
